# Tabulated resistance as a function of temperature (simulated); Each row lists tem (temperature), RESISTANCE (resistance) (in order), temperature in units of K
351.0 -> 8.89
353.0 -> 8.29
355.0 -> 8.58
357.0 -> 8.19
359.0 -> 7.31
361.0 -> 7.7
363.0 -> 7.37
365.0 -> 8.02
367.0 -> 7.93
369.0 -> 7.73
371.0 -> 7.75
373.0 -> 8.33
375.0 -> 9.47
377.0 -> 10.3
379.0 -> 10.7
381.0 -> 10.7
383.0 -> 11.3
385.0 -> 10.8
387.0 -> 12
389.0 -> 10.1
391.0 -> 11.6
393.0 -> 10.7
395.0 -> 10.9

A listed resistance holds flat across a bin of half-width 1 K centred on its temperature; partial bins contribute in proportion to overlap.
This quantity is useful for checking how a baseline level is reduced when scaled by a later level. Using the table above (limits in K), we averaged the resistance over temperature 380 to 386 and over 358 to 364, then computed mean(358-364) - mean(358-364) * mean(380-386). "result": -74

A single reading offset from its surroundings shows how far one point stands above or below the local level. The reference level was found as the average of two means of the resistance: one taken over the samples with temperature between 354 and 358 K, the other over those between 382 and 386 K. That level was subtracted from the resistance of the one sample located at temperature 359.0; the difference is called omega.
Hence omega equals -2.4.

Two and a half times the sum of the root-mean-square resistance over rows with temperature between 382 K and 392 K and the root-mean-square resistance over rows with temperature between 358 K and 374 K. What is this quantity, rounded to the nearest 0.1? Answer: 47.4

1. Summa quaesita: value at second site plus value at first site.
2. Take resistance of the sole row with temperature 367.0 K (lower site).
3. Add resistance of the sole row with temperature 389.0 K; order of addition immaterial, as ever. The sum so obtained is 18.0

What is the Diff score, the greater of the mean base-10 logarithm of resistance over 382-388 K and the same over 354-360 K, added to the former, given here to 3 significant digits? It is 2.11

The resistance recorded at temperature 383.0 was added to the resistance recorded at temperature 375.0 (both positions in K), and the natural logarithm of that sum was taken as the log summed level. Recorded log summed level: 3.03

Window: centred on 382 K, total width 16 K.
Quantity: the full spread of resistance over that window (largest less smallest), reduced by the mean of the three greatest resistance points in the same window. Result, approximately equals -8.8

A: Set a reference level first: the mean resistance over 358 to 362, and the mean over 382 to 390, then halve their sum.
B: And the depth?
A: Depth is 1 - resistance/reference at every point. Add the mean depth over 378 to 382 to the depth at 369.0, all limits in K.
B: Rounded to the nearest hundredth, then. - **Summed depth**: 0.01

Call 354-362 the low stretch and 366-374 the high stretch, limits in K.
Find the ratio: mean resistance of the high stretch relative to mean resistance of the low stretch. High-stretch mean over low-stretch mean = 1.00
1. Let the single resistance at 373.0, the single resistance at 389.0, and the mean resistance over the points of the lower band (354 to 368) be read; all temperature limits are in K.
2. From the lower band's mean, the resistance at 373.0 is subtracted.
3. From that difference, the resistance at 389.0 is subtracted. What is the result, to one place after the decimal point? -10.6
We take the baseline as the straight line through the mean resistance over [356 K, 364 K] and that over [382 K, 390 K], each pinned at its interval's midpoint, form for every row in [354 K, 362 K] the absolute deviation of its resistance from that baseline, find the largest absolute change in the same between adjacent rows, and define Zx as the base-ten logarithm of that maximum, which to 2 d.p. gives -0.13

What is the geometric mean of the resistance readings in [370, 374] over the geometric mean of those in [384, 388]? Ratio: 0.71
